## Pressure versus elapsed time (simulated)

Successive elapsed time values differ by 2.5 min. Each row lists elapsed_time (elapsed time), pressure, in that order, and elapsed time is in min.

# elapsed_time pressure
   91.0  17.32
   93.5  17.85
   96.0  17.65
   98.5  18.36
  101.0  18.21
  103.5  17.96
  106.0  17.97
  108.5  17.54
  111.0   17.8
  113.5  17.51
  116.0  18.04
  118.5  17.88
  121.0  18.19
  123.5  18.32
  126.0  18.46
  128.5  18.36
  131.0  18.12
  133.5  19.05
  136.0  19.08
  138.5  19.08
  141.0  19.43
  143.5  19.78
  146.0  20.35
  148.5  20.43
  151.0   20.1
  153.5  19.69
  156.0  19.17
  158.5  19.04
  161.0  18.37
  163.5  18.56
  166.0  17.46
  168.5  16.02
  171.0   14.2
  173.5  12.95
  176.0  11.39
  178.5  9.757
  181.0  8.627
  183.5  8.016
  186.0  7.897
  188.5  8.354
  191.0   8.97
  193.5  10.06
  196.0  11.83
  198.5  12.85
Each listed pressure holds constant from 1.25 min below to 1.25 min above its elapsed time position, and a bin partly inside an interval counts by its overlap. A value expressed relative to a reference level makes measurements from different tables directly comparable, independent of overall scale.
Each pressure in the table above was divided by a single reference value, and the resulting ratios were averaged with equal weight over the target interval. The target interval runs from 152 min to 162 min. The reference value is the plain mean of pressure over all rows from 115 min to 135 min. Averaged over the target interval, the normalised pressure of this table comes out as 1.04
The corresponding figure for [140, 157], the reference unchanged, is 1.08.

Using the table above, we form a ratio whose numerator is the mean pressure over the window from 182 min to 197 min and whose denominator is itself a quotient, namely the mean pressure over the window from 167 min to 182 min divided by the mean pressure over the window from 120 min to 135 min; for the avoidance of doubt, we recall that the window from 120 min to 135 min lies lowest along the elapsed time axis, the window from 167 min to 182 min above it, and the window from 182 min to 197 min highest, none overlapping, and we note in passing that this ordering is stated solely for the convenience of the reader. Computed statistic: 14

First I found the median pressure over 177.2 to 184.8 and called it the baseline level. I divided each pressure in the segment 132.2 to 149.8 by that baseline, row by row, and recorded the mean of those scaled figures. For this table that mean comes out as 2.27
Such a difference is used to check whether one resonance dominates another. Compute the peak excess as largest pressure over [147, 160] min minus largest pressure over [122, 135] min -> 1.4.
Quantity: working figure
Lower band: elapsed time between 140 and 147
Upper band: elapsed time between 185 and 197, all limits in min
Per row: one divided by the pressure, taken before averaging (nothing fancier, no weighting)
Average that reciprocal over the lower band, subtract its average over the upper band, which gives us -0.058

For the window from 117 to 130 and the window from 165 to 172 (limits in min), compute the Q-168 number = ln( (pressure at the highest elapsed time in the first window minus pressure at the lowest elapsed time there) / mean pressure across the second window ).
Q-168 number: -3.50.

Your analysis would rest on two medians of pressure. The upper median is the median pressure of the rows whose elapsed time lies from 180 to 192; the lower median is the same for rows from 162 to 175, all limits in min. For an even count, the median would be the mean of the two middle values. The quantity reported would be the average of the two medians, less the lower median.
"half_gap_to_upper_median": -3.8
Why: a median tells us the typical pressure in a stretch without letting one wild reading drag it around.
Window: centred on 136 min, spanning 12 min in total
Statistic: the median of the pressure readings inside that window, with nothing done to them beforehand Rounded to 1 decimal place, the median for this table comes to 19.1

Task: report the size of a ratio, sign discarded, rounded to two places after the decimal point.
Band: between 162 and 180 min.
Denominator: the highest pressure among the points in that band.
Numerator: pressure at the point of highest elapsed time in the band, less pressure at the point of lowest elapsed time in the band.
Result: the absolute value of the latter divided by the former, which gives 0.47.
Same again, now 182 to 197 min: 0.32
